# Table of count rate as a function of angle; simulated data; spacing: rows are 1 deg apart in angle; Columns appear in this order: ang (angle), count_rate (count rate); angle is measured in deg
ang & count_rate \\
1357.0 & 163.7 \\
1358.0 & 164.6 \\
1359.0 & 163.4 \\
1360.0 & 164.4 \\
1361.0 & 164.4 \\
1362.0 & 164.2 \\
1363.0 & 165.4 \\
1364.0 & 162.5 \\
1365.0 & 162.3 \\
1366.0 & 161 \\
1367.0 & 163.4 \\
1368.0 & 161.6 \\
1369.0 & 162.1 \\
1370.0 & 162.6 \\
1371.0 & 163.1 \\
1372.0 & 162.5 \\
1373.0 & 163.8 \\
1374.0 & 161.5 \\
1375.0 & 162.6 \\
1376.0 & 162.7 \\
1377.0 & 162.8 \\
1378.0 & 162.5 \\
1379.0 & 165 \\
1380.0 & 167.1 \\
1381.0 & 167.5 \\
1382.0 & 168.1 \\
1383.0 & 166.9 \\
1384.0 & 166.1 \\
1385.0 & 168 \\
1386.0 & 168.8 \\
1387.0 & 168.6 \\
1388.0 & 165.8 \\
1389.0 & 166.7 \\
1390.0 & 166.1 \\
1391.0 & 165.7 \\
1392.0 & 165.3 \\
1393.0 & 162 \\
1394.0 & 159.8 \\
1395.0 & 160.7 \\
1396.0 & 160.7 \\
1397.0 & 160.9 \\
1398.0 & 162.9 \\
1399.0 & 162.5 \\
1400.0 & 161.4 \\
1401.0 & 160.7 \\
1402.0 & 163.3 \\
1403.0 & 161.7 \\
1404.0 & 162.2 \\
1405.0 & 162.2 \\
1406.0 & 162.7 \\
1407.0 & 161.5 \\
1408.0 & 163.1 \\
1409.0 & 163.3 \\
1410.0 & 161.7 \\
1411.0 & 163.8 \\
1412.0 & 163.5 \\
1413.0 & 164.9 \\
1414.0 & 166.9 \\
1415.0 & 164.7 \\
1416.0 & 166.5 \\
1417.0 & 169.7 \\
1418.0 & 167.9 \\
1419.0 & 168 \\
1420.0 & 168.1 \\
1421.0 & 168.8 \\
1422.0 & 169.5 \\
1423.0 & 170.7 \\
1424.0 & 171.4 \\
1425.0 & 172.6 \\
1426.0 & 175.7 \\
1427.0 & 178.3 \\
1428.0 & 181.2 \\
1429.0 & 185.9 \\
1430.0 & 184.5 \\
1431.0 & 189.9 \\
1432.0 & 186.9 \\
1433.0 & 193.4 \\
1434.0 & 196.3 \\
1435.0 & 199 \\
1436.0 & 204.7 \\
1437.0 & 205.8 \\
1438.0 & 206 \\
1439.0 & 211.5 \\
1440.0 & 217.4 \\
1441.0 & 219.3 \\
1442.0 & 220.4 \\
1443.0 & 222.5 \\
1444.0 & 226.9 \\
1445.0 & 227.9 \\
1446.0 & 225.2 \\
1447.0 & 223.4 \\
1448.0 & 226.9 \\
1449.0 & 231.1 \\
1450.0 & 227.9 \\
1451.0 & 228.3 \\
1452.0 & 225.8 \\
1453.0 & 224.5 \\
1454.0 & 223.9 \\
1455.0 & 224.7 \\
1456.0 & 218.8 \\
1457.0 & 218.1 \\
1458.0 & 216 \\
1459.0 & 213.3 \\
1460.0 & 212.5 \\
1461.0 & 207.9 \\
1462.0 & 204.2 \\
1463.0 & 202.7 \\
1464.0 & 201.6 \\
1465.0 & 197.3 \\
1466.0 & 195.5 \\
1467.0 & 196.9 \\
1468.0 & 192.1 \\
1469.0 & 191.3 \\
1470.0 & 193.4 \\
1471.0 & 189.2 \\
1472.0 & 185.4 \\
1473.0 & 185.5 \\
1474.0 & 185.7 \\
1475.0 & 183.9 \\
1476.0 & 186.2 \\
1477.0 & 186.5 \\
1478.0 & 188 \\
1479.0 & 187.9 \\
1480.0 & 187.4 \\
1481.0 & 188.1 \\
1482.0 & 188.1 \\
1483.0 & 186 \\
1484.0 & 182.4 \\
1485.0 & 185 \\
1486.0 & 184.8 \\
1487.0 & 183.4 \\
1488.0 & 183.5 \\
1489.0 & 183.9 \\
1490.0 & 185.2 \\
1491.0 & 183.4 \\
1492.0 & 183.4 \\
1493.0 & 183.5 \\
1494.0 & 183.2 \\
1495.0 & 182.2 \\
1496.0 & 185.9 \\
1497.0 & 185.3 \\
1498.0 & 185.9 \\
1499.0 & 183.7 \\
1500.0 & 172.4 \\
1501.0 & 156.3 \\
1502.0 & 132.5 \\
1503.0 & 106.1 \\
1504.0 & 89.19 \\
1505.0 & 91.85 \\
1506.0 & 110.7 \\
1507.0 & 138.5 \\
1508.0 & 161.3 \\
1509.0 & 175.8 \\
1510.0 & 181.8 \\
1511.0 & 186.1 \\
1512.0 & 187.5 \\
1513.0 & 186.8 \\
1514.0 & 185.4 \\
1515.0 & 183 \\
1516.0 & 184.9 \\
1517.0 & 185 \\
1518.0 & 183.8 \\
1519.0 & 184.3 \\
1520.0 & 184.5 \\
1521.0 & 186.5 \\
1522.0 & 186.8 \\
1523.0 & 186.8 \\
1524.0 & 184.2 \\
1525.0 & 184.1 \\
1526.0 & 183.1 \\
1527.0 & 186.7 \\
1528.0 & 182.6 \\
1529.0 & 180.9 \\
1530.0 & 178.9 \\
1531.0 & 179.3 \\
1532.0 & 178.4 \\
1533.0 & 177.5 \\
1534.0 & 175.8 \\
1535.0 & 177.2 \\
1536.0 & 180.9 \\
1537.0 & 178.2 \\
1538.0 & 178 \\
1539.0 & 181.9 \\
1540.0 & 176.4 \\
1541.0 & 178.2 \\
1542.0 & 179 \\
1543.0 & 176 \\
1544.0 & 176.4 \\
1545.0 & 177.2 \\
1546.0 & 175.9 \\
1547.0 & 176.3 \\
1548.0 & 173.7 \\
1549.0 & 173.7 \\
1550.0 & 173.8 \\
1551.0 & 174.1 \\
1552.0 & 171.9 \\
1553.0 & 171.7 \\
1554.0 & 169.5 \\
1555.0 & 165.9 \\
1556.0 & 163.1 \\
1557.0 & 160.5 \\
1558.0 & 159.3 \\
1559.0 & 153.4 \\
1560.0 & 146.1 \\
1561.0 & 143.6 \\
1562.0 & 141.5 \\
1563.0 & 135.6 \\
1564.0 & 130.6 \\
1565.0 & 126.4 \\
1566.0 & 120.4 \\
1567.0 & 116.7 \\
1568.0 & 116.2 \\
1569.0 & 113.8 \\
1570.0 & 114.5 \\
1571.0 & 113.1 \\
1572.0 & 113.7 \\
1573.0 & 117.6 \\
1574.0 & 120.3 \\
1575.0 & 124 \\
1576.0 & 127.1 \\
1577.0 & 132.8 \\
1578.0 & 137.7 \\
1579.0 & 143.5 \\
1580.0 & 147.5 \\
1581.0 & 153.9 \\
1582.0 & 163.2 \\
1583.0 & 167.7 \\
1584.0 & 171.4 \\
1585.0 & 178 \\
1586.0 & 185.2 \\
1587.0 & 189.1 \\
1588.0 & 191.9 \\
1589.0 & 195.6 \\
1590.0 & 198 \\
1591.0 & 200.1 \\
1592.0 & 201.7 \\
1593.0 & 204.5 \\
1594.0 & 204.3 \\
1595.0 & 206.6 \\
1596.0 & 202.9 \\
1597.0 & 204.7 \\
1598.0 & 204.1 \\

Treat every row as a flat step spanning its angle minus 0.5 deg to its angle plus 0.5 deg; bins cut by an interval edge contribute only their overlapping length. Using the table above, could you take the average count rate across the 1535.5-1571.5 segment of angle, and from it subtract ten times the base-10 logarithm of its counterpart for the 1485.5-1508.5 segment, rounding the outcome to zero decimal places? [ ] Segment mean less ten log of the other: 135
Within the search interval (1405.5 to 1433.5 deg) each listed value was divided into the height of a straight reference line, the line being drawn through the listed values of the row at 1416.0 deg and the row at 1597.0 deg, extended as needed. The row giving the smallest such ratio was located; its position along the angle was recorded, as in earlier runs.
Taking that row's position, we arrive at 1433.0 deg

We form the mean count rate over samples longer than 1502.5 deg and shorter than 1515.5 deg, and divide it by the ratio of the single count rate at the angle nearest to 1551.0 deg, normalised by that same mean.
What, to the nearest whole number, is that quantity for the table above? 134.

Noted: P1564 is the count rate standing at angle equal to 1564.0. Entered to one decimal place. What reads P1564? 130.6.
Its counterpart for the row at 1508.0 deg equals 161.3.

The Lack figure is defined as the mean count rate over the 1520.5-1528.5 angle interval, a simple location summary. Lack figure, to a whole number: 185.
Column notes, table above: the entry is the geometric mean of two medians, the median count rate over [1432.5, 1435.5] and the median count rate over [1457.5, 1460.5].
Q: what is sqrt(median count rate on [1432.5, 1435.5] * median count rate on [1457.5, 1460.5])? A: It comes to 205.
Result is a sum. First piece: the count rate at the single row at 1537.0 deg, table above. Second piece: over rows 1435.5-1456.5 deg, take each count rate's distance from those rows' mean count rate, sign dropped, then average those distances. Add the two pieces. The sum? 184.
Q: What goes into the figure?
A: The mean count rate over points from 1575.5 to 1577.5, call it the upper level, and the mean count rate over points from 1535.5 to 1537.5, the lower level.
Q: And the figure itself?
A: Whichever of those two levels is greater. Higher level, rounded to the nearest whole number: 180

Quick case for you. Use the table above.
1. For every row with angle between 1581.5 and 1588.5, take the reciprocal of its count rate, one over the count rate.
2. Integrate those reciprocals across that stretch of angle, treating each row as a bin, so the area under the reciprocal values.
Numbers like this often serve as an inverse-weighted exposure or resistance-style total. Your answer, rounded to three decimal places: 0.039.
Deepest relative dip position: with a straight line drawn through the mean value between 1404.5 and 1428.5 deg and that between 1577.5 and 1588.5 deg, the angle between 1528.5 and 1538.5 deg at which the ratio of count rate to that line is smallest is 1534.0 deg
